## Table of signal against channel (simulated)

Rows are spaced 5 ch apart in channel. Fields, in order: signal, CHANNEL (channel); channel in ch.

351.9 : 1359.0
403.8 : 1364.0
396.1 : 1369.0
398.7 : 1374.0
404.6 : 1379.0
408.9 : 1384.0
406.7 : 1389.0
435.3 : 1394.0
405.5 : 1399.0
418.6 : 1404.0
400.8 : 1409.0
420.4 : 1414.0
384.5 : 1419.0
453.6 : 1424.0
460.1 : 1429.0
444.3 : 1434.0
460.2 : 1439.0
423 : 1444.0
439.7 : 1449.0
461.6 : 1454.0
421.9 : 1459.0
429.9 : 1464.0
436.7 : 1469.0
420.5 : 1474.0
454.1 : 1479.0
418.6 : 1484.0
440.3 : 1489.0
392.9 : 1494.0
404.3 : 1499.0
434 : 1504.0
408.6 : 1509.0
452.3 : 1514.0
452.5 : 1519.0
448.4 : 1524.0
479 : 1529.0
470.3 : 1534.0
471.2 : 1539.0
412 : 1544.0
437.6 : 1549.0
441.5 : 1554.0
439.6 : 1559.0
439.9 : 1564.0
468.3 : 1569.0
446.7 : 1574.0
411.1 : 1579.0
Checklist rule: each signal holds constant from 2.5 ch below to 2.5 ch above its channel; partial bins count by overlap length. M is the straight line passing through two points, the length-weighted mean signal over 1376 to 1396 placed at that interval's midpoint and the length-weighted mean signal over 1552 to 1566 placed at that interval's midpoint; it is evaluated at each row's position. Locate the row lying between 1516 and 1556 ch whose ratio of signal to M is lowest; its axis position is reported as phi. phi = 1544.0 ch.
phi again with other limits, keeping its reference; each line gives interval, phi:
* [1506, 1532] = 1509.0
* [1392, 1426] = 1419.0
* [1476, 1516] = 1494.0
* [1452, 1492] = 1484.0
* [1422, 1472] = 1459.0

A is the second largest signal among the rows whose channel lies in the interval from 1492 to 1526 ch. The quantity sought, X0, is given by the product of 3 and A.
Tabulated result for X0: 1357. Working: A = 452.3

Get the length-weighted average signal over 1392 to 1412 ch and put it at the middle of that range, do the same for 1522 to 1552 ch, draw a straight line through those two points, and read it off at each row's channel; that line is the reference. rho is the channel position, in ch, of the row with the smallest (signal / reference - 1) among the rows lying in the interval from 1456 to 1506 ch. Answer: 1494.0 ch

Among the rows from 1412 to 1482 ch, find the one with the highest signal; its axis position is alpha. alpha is 1454.0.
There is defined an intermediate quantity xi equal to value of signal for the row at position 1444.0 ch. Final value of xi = 423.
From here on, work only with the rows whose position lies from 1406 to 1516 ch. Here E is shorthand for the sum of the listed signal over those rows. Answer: 9462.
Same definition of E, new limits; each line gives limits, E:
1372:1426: 4538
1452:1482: 2625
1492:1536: 3942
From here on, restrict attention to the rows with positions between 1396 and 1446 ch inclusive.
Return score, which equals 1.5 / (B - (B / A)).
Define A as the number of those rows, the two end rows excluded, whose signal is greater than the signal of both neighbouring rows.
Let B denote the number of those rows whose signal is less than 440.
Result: 0.33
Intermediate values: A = 4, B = 6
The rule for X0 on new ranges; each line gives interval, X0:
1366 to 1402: 1227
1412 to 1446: 1380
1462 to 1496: 1321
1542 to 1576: 1340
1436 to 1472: 1381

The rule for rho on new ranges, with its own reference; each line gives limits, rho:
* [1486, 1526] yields 1494.0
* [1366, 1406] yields 1369.0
